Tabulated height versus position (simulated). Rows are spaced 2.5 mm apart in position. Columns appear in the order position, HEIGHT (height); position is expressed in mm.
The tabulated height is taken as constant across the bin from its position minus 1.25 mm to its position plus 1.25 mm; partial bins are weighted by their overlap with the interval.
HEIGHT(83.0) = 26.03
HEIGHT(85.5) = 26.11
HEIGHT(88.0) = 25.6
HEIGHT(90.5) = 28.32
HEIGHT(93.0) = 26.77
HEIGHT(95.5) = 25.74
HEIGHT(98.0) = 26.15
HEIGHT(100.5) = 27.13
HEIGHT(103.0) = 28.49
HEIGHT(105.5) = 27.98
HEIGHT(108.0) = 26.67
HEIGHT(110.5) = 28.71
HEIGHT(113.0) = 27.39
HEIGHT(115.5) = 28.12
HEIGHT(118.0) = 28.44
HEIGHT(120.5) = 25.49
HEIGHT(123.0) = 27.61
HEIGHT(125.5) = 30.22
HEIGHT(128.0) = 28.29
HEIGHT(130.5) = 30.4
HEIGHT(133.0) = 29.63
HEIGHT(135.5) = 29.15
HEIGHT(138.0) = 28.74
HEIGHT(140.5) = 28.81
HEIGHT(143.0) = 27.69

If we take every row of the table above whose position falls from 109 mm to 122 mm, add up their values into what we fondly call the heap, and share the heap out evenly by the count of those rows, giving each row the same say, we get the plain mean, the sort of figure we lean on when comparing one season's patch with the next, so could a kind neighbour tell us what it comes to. 27.6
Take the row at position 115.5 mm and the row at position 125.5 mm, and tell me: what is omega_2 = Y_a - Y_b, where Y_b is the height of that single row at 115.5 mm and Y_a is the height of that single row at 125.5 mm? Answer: 2.1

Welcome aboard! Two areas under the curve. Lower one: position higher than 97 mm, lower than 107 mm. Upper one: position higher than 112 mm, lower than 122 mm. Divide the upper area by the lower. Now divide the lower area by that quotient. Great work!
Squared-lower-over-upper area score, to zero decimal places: 275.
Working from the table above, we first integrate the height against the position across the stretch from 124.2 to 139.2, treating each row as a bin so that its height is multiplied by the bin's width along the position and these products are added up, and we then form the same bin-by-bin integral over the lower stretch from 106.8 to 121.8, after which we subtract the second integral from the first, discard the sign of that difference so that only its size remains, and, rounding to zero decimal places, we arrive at 29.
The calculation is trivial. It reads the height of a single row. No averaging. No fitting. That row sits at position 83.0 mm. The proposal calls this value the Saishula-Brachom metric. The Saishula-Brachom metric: 26.03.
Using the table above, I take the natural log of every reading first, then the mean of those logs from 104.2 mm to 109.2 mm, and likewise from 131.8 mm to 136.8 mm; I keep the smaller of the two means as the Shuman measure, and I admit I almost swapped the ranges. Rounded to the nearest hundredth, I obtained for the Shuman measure 3.31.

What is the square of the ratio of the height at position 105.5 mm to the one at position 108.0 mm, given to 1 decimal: 1.1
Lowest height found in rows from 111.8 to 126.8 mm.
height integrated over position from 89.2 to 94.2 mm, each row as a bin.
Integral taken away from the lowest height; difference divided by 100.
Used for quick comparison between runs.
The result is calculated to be -1.1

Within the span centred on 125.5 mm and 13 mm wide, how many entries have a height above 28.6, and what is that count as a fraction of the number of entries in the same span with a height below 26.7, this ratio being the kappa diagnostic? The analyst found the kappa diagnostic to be 2.00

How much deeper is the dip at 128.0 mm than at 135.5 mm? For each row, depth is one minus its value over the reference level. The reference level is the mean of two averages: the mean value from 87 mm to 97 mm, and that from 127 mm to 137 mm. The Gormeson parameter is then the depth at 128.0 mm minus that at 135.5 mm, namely 0.03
